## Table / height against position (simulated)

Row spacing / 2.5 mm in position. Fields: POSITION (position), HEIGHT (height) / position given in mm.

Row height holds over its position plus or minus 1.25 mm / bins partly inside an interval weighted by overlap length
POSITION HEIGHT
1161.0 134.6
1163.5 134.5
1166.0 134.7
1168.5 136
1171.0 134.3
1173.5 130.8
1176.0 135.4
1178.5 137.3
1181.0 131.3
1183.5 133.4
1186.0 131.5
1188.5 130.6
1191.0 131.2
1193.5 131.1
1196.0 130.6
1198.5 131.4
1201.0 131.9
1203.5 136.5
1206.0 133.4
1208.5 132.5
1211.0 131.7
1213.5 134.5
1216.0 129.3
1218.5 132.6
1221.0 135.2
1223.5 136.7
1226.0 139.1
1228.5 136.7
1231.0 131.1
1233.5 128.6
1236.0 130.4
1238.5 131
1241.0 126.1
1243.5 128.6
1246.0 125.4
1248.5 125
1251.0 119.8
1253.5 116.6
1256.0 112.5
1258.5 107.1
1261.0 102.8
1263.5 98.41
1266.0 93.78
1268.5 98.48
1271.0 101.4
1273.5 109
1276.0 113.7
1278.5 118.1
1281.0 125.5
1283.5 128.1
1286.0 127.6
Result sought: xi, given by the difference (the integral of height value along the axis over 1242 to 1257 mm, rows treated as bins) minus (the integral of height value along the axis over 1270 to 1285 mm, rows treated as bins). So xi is 77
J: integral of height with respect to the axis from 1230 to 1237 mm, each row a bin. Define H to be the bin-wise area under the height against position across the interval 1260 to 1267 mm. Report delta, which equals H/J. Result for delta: 0.76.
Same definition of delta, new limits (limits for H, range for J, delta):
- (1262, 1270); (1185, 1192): 0.85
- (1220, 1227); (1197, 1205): 0.90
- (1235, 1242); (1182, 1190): 0.86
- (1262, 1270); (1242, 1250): 0.77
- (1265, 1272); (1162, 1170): 0.63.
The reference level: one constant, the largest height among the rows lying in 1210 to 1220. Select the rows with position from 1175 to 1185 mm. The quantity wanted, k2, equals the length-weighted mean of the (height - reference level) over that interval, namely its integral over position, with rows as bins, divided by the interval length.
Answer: 0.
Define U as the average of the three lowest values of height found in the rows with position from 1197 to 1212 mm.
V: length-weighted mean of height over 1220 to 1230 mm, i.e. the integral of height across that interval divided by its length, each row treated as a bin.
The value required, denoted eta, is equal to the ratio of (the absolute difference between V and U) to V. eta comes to 0.04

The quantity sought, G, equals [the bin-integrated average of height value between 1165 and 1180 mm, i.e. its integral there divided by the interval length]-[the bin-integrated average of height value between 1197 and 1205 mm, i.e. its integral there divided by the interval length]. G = 2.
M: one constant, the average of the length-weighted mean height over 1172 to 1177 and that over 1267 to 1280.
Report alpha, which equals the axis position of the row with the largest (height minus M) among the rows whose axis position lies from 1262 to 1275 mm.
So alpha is 1273.5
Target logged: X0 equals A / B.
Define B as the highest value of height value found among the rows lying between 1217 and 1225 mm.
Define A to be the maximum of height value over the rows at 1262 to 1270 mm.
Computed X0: 0.72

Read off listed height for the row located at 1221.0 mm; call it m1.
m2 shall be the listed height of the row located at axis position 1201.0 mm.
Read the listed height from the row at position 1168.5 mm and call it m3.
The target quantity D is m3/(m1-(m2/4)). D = 1.33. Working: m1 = 135.2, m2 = 131.9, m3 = 136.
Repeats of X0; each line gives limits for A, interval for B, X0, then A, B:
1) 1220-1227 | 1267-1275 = 1.28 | 139.1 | 109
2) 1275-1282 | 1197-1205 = 0.92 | 125.5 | 136.5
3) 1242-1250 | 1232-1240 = 0.98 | 128.6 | 131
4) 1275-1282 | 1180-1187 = 0.94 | 125.5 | 133.4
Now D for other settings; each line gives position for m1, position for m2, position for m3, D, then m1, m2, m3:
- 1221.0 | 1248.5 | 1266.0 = 0.90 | 135.2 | 125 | 93.78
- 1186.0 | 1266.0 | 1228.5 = 1.27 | 131.5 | 93.78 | 136.7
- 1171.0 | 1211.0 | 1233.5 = 1.27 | 134.3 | 131.7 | 128.6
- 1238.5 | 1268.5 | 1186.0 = 1.24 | 131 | 98.48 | 131.5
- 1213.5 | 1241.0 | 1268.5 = 0.96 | 134.5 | 126.1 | 98.48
